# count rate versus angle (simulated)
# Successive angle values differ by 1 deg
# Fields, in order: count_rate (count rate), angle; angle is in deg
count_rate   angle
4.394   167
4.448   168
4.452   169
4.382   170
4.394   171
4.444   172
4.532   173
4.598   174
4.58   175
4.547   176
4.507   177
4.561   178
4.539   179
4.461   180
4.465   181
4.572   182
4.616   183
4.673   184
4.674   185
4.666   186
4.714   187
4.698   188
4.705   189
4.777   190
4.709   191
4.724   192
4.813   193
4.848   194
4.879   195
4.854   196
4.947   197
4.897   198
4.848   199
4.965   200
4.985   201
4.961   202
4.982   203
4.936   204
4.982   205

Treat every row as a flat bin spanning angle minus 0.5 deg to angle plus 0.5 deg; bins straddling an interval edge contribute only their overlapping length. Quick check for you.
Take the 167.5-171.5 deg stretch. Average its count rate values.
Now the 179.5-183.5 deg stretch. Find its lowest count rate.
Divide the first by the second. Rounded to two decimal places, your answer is 0.99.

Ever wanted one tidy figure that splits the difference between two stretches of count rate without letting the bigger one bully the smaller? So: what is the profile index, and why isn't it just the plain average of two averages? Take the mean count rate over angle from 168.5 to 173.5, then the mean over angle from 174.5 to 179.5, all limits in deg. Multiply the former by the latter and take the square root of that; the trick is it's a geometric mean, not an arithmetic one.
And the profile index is 4.49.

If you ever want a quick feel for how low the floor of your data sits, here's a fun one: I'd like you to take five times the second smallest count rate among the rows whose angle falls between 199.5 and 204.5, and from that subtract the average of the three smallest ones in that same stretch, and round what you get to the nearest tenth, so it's 19.9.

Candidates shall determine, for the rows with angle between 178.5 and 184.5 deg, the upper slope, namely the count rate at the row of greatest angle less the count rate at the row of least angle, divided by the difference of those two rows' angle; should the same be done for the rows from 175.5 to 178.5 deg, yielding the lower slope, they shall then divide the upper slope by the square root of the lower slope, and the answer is 0.32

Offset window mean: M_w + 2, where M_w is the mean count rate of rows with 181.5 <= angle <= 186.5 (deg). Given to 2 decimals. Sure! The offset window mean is 6.64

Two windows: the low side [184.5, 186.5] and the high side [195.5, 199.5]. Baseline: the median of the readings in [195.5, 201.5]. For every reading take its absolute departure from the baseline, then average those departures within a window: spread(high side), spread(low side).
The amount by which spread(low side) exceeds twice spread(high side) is 0.16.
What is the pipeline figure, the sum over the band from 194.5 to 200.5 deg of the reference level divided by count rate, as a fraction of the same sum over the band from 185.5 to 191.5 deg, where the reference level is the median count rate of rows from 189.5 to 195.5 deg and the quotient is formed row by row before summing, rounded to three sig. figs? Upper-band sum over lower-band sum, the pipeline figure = 0.962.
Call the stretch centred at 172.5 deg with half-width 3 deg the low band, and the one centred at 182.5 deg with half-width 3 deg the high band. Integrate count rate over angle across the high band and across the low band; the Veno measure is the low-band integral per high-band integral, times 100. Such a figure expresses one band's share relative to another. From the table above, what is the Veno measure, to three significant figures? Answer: 98.1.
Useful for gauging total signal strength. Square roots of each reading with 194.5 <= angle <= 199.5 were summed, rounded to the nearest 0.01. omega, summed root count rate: 11.05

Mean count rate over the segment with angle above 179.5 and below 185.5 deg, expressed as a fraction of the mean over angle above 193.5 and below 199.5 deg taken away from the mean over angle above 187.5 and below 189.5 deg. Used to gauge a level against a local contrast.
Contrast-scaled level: -26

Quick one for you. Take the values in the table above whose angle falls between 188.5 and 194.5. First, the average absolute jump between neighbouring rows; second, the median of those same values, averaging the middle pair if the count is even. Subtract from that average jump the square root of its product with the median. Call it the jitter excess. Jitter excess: -0.459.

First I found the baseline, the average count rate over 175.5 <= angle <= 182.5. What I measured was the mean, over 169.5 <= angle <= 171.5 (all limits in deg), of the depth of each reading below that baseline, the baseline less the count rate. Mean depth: 0.13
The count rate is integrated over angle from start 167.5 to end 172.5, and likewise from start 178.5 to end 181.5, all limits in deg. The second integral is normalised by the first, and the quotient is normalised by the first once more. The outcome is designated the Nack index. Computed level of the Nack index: 0.028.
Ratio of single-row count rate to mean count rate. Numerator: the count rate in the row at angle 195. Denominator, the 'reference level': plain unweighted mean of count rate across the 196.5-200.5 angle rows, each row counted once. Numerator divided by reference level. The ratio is 0.99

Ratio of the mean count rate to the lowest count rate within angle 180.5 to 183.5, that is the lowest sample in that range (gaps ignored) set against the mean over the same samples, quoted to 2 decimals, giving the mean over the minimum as 1.02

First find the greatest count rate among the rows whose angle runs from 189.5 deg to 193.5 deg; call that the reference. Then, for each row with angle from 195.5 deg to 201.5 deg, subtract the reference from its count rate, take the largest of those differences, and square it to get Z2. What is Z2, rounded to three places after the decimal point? 0.030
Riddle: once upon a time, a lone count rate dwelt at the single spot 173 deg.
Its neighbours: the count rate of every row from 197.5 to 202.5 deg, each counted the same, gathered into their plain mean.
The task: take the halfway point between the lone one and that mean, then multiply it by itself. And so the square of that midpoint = 22.4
